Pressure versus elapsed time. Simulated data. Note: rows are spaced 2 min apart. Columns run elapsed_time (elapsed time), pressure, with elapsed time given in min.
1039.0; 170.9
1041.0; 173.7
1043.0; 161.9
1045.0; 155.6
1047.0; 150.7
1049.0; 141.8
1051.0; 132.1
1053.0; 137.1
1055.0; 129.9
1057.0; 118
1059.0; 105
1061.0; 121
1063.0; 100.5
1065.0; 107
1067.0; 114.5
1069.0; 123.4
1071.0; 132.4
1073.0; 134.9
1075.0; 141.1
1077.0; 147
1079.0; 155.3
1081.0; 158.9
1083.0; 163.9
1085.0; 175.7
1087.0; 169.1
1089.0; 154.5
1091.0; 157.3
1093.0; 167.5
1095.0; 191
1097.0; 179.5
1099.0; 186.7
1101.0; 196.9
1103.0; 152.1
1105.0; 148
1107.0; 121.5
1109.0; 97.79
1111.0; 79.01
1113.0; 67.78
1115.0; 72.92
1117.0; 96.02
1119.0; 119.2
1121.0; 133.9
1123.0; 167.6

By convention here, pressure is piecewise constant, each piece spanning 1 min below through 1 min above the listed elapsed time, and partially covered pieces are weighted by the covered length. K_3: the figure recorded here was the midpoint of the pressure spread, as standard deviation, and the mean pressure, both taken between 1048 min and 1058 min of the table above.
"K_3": 70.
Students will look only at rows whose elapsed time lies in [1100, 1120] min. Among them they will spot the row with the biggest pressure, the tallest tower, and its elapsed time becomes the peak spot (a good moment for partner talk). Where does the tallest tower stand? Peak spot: 1101.0 min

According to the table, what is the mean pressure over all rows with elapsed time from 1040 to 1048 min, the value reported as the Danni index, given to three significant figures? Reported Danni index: 160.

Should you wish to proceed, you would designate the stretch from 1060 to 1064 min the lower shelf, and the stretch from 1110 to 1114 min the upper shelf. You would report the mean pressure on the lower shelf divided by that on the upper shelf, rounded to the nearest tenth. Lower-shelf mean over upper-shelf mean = 1.5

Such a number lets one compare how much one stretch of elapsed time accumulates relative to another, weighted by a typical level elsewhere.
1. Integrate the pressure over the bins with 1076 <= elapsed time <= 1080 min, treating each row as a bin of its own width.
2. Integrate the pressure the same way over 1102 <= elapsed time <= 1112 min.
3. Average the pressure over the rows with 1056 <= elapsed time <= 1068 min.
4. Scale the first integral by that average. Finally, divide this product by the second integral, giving 56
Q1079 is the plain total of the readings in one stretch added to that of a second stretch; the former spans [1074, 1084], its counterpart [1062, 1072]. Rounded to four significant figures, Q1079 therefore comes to 1344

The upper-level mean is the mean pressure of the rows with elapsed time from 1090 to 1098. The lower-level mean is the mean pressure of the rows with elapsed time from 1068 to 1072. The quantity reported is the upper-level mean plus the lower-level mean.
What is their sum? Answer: 302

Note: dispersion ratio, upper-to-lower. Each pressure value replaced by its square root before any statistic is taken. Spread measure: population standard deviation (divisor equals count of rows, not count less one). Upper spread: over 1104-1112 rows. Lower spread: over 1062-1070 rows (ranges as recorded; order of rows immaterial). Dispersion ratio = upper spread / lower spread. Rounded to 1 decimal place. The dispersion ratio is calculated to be 3.0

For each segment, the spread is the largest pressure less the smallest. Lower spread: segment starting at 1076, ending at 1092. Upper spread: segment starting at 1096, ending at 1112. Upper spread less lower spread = 89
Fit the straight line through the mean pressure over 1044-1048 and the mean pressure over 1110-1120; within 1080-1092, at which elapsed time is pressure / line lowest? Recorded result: 1081.0 min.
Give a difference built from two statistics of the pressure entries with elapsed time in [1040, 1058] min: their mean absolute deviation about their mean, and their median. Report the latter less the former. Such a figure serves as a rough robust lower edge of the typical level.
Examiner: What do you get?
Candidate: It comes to 128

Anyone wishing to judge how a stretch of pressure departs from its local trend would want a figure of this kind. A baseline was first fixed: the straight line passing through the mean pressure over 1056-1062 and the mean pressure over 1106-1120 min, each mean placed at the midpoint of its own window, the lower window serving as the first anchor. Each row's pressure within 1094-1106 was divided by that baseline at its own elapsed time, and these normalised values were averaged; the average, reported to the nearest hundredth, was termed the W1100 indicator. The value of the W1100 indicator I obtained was 1.78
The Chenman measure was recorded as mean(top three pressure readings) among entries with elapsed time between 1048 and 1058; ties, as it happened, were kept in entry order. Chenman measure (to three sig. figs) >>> 137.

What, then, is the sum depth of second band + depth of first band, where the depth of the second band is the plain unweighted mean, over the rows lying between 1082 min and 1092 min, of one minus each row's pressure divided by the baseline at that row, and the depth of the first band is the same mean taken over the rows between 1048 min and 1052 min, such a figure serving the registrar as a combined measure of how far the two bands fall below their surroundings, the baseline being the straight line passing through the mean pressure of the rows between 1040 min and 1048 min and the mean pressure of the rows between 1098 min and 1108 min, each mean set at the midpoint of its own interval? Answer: 0.13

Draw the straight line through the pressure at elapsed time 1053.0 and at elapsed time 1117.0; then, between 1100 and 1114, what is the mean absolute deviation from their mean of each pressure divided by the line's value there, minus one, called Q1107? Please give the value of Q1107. 0.33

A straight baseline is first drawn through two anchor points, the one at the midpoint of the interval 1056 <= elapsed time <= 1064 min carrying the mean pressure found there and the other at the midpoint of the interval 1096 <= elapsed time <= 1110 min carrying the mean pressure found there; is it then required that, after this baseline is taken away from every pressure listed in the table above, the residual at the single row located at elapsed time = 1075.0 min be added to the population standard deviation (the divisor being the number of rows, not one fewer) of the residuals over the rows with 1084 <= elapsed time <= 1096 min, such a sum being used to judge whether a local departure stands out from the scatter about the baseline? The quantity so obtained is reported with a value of 26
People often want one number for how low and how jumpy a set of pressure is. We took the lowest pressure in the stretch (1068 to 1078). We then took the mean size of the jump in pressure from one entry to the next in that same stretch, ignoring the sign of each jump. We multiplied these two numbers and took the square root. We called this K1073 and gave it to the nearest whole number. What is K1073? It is 27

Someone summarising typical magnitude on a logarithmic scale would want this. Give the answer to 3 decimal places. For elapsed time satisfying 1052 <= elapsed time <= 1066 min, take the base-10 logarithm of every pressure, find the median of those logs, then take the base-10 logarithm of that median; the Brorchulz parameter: 0.316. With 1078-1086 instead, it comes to 0.344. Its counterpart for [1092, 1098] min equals 0.353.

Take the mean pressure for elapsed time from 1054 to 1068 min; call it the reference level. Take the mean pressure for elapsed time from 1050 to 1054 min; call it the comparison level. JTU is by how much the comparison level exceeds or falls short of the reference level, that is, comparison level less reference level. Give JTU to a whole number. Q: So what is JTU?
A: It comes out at 21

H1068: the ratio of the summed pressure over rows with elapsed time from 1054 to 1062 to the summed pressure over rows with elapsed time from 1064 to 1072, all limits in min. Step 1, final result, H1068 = 0.99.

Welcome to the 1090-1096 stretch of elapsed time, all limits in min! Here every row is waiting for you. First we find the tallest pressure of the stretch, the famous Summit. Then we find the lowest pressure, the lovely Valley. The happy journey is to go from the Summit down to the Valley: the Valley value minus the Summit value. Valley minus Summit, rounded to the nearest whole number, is -34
